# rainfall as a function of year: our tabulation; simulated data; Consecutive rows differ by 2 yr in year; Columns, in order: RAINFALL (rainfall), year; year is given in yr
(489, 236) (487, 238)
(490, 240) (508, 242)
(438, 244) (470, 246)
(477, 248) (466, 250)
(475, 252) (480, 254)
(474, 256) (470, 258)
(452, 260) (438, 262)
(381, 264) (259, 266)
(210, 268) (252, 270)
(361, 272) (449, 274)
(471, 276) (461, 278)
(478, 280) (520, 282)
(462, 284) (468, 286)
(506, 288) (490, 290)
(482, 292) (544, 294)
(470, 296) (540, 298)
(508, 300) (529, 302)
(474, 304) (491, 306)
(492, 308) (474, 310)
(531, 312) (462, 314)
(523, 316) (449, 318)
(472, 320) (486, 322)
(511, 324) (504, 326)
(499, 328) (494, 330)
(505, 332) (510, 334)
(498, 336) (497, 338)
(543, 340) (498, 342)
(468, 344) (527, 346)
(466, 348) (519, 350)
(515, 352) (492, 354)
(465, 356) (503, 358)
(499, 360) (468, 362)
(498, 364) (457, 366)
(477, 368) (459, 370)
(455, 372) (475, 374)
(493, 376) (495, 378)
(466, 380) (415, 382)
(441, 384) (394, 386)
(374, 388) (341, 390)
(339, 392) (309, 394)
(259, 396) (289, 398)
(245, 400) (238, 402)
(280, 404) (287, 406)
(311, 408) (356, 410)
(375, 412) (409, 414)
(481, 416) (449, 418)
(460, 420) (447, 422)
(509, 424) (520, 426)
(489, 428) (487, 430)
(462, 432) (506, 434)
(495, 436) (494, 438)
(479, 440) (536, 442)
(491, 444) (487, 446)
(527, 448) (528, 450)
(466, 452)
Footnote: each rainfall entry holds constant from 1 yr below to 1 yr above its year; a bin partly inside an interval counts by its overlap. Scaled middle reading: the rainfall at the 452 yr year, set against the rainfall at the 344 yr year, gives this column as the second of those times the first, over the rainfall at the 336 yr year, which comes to 438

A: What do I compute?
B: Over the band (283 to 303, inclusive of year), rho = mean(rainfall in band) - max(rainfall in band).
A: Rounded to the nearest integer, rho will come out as -44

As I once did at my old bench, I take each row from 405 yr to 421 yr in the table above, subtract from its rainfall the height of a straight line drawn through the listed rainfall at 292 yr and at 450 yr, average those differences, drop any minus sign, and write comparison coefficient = 126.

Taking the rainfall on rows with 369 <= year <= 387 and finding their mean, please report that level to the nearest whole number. 455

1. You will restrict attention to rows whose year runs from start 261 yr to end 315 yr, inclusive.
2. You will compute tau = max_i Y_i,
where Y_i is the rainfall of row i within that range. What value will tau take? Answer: 544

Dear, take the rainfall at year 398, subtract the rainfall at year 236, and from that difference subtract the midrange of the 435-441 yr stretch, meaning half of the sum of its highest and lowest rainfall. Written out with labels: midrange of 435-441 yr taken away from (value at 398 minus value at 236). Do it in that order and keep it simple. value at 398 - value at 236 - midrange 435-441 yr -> -687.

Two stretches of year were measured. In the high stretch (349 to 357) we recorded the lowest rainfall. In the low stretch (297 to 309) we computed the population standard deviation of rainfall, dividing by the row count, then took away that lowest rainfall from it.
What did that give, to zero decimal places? -442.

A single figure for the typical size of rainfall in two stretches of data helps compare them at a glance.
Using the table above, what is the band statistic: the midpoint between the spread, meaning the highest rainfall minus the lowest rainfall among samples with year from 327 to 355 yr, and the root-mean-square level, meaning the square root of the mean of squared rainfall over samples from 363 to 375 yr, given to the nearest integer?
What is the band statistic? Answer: 274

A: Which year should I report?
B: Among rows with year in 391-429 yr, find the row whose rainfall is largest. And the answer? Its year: 426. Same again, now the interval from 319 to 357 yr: 340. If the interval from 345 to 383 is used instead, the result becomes 346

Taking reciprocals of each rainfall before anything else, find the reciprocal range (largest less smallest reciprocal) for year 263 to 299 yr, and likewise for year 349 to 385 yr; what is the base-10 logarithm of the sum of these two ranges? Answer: -2.47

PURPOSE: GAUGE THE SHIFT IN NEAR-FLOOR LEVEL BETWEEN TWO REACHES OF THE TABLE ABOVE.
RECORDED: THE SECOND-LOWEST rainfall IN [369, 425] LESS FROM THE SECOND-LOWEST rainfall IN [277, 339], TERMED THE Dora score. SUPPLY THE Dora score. 216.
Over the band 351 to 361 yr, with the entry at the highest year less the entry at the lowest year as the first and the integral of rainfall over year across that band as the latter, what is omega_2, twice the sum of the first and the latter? 9864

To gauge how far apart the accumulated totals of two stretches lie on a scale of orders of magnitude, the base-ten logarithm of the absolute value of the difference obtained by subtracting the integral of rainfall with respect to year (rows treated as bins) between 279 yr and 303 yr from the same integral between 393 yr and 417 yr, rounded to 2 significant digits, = 3.6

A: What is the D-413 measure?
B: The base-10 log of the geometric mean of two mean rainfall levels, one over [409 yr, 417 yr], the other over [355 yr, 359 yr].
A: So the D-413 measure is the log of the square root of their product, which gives 2.65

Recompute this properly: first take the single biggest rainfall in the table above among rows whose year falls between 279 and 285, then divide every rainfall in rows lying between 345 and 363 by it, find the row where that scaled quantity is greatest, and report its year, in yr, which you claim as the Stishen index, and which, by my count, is 346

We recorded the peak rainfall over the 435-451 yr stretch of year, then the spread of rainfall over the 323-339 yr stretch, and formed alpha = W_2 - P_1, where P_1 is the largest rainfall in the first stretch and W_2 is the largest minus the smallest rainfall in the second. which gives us -519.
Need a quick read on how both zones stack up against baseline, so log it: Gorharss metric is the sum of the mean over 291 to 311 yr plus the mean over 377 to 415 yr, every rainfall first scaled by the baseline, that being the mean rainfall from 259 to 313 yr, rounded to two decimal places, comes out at 1.88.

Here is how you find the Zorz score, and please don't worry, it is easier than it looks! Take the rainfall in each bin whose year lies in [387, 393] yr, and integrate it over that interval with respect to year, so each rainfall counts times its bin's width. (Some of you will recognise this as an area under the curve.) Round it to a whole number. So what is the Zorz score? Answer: 2108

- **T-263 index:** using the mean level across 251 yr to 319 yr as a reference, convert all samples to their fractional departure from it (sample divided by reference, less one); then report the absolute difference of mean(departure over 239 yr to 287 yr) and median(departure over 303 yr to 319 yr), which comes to 0.11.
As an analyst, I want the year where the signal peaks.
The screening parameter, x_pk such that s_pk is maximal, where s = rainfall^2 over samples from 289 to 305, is 294 yr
